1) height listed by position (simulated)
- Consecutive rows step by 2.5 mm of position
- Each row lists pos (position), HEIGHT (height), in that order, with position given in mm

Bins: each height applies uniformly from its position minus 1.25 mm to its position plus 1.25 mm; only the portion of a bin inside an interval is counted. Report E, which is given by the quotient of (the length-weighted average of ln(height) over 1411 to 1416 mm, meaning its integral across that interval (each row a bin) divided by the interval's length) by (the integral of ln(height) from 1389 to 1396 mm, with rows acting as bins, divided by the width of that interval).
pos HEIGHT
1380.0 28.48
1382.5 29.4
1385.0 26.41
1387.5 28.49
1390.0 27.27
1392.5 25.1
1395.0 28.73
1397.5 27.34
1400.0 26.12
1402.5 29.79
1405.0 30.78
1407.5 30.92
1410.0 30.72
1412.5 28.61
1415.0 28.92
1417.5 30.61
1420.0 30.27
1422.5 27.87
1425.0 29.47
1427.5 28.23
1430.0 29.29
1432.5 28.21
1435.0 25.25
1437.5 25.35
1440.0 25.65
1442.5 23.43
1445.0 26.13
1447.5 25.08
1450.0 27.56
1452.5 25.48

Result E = 1.02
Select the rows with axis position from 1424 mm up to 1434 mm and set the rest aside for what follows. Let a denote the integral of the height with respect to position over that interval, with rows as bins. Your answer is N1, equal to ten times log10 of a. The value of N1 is 24.58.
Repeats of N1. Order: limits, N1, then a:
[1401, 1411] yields 24.83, 304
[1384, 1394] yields 24.29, 269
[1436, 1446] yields 24.00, 251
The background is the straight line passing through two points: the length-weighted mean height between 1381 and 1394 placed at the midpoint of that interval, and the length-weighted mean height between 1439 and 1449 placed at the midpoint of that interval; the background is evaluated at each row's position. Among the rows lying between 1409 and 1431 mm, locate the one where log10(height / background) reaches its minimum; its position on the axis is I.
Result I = 1422.5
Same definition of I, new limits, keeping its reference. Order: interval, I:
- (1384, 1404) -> 1392.5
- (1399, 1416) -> 1400.0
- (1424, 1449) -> 1442.5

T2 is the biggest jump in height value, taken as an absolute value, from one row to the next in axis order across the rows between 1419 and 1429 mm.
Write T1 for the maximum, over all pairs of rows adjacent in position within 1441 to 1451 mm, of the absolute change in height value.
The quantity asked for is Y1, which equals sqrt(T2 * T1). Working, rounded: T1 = 2.7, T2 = 2.4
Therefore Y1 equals 2.5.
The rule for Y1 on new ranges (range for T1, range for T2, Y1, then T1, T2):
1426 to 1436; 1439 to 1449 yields 2.8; 3.0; 2.7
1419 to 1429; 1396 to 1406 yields 3.0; 2.4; 3.7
